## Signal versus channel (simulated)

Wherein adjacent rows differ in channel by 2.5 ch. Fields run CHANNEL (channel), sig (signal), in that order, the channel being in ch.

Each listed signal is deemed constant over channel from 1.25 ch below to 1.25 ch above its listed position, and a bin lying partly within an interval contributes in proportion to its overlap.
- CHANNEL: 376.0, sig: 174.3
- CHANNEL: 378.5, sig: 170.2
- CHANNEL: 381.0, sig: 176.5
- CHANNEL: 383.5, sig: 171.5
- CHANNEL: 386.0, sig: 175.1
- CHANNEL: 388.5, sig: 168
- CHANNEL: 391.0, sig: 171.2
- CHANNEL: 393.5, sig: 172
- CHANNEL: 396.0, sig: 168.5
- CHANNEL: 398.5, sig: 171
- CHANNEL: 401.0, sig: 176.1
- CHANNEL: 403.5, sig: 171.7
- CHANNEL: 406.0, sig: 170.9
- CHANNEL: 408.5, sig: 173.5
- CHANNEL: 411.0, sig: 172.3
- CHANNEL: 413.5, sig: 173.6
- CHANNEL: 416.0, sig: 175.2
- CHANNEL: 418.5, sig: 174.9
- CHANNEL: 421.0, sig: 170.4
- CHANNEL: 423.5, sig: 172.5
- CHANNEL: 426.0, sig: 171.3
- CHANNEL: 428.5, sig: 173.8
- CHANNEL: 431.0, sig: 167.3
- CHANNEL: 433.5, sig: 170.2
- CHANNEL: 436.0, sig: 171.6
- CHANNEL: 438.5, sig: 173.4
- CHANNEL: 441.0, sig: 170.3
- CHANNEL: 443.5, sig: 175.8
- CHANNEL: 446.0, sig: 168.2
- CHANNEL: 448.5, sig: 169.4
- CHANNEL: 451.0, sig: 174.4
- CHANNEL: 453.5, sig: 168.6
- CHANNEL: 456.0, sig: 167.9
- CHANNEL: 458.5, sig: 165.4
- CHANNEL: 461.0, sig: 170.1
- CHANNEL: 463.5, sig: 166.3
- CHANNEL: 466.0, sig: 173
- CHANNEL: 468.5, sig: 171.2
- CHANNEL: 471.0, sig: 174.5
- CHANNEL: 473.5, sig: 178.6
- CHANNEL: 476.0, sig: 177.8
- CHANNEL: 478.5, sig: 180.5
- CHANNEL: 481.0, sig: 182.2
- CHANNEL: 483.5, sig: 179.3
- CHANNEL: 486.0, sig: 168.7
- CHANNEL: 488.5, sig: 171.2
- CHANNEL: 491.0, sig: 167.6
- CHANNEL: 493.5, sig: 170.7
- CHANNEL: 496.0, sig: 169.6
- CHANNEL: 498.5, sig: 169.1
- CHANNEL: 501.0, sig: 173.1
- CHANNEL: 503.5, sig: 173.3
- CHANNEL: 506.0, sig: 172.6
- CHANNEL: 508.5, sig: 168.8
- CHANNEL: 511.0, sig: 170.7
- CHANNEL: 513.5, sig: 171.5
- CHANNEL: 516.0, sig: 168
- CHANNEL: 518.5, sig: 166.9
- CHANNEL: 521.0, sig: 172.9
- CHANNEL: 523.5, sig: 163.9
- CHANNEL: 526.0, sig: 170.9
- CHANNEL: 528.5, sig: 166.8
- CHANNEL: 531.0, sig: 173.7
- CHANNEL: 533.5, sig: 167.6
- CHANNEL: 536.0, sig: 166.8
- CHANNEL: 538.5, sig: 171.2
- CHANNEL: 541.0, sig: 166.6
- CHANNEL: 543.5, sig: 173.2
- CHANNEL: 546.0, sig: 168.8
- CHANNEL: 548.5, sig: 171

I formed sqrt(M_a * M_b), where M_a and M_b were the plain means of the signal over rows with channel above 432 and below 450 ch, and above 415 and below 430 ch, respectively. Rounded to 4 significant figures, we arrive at 172.1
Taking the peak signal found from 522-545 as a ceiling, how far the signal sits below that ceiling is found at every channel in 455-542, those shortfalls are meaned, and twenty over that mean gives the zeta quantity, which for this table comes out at 8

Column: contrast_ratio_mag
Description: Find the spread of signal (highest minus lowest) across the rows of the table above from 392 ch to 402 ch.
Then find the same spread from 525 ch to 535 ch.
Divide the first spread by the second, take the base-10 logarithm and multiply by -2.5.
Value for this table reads -0.10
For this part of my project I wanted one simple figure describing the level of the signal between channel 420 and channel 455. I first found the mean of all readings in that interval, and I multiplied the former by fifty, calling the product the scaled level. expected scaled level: 8561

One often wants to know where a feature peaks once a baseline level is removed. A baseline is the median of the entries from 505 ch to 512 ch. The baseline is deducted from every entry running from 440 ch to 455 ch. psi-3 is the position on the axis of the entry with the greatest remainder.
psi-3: 443.5 ch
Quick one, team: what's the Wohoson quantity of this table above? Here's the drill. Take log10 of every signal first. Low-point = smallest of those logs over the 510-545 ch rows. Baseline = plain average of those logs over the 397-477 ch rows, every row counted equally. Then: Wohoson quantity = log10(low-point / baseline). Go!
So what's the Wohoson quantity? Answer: -0.0040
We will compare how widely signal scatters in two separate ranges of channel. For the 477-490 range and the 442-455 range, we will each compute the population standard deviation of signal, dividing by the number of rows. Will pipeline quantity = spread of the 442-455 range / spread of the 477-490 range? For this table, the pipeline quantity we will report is 0.59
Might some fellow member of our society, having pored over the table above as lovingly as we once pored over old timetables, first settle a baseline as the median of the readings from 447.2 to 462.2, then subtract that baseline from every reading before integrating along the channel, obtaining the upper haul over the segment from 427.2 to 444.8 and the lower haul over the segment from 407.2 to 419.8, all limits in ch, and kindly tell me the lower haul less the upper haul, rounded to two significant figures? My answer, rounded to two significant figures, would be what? 13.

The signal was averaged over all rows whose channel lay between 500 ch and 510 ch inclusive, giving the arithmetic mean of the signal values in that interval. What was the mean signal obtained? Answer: 171.9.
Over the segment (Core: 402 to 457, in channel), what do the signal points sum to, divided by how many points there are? 172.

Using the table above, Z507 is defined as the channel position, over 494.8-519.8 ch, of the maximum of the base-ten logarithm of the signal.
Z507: 503.5 ch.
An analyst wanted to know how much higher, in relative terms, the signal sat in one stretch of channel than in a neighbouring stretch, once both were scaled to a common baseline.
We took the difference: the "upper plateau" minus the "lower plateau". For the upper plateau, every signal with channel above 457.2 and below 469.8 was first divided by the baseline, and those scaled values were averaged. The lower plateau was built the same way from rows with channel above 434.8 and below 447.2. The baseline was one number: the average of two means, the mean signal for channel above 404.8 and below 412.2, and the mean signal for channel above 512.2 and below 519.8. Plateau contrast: -0.016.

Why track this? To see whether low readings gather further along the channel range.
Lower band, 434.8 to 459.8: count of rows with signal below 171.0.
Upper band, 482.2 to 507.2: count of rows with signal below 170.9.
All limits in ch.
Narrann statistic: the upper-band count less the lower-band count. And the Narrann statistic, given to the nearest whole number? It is -1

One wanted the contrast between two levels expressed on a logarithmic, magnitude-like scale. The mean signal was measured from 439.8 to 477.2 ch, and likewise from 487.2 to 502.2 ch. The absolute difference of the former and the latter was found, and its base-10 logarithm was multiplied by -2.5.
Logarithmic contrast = -0.2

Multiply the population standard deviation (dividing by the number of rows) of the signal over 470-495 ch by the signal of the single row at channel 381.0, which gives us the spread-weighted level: 881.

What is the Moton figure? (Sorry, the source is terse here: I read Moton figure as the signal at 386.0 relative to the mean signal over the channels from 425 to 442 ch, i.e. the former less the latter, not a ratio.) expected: 4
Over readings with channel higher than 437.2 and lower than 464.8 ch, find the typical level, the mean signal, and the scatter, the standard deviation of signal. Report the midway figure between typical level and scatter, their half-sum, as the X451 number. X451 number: 86.6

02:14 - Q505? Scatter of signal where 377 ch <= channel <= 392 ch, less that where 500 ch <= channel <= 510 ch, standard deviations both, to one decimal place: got 1.0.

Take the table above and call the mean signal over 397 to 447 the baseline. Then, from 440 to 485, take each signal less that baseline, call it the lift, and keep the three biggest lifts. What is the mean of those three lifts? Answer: 8.5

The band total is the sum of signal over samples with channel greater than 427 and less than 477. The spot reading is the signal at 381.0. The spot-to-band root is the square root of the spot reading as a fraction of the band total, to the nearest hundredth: 0.23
